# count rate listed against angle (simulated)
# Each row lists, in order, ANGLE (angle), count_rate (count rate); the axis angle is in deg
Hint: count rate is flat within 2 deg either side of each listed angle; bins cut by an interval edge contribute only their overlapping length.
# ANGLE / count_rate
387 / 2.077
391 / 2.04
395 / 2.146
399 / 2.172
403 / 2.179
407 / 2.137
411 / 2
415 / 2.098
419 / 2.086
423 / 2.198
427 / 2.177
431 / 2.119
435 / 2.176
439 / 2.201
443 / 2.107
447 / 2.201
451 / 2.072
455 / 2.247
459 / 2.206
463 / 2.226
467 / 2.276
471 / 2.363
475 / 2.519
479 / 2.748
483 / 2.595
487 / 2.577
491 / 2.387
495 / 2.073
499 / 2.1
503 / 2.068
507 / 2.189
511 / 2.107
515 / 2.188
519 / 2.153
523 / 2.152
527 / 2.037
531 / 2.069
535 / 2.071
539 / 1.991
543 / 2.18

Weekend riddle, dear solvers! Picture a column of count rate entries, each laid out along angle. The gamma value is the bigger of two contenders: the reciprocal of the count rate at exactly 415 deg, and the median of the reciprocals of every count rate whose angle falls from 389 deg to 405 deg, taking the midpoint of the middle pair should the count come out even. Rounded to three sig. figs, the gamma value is 0.477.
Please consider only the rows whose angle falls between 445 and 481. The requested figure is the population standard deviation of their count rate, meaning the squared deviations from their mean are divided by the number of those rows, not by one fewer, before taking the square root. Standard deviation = 0.19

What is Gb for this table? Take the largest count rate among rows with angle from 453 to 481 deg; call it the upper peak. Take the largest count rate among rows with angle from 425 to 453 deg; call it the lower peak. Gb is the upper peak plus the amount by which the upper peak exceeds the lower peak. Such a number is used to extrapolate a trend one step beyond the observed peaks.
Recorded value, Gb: 3.3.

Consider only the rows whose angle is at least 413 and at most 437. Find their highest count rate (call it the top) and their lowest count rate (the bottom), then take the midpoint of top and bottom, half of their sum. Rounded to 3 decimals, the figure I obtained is 2.142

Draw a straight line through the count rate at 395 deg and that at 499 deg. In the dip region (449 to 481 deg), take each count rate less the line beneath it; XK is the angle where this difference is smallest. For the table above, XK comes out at 451 deg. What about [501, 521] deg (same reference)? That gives 503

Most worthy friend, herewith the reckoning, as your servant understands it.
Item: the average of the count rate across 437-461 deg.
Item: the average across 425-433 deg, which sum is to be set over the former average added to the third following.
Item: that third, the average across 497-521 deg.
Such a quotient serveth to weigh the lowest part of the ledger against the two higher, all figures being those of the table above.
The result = 0.50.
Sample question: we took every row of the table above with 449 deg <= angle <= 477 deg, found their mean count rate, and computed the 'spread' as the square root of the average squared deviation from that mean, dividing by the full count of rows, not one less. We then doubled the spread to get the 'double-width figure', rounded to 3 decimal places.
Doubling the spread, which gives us 0.258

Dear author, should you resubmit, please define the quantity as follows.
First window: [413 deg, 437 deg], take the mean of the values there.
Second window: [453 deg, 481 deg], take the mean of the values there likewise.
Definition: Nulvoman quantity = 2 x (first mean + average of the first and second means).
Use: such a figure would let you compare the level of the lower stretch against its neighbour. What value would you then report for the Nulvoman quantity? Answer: 8.8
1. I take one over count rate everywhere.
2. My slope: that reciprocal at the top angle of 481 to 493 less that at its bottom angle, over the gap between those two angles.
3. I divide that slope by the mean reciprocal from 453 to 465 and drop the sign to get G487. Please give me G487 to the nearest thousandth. 0.009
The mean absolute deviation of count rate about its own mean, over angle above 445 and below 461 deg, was 0.055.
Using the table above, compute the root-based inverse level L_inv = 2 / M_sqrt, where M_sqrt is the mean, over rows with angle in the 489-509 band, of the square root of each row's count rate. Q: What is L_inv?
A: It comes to 1.360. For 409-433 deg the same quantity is 1.376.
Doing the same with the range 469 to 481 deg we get 1.255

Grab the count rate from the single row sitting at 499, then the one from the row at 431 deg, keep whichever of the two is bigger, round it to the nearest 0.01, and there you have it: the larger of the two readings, 2.12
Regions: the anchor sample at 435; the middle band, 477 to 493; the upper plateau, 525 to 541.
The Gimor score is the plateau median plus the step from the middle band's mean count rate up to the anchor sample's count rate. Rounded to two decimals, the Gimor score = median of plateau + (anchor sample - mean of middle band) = 1.65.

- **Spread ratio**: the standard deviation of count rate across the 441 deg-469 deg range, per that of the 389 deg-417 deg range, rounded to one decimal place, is 1.1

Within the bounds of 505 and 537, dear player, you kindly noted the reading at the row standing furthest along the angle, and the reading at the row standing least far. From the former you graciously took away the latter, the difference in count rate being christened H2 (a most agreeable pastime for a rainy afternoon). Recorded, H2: -0.12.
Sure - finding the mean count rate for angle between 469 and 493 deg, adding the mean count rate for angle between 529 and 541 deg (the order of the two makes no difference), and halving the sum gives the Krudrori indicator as 2.29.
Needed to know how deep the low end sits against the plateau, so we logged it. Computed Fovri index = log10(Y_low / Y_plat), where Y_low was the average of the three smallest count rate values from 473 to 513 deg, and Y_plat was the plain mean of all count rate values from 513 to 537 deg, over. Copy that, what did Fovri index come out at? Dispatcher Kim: -0.006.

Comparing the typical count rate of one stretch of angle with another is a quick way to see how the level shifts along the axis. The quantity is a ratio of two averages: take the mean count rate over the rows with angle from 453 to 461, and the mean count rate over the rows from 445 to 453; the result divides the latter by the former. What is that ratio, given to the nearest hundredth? 0.96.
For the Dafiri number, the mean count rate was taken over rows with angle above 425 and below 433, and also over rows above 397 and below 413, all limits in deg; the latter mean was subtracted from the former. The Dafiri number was 0.03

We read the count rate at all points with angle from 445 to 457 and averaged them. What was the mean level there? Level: 2.17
